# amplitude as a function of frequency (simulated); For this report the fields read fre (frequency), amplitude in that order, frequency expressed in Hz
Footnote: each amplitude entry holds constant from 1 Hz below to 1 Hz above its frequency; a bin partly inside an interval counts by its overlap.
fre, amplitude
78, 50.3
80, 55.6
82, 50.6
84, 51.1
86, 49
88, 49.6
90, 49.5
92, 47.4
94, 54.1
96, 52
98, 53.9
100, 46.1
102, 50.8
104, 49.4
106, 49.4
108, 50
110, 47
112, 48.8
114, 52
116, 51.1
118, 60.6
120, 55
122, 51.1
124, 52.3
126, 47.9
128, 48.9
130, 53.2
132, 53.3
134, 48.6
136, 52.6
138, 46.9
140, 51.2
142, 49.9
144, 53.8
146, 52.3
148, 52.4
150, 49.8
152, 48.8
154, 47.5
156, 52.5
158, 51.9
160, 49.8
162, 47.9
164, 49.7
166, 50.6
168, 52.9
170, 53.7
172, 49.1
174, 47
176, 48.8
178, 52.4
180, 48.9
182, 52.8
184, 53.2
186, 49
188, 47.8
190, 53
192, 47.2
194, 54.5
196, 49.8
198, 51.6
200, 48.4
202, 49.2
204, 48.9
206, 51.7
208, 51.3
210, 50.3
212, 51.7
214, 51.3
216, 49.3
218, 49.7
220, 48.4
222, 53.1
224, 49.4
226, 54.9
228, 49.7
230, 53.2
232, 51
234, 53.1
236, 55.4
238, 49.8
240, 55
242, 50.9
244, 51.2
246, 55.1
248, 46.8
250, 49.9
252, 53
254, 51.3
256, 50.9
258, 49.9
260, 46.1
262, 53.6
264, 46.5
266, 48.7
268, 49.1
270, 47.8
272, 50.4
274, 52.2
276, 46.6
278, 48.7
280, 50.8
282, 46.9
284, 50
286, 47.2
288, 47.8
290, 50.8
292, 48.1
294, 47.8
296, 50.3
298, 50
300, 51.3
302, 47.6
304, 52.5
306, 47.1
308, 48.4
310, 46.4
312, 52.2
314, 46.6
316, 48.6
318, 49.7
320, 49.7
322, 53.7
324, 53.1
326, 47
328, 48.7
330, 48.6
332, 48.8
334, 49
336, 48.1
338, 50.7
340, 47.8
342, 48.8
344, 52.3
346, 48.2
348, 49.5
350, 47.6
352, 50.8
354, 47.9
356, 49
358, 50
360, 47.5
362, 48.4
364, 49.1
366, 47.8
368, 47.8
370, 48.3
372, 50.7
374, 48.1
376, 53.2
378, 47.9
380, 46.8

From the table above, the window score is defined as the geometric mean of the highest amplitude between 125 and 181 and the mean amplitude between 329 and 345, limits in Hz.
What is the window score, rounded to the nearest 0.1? 51.5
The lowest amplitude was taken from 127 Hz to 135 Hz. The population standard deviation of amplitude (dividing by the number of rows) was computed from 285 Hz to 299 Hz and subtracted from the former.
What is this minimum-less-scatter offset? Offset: 47.3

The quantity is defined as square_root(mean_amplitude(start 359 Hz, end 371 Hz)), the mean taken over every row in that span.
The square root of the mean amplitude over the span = 6.94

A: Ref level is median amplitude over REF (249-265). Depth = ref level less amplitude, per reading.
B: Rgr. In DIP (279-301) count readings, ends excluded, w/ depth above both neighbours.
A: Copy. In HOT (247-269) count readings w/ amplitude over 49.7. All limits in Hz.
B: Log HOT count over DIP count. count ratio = 1.5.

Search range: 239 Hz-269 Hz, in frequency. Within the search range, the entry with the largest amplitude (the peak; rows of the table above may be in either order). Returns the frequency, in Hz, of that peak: 246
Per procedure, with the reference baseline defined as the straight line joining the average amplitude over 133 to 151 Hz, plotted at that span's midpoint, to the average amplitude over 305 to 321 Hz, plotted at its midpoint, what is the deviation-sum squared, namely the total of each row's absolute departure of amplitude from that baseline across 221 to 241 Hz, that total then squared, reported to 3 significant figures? 822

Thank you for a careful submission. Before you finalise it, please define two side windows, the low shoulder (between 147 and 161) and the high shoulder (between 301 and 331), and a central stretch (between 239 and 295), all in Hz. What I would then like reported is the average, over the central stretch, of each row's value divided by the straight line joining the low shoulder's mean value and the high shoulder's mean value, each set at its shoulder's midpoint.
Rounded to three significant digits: 1.00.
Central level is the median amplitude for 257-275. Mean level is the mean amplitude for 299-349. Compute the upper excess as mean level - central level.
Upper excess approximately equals 0.3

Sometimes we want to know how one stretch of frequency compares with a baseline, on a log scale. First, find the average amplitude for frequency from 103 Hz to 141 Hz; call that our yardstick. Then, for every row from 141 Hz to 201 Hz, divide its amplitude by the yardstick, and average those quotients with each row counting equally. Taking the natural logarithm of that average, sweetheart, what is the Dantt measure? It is -0.01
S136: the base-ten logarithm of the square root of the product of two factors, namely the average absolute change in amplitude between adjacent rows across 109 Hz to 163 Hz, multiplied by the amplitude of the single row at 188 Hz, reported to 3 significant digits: 1.07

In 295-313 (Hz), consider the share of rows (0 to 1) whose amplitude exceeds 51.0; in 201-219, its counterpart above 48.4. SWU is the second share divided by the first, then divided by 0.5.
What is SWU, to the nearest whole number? 6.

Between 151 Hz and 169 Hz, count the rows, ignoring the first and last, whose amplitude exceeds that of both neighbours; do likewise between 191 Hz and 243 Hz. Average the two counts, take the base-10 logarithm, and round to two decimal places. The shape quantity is 0.78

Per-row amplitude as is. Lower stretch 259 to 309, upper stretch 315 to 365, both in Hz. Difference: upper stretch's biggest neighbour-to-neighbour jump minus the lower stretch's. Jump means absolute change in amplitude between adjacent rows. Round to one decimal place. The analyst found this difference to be -1.4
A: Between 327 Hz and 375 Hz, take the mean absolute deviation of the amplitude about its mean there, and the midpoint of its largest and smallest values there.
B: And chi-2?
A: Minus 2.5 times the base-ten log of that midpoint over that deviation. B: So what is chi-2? -4.3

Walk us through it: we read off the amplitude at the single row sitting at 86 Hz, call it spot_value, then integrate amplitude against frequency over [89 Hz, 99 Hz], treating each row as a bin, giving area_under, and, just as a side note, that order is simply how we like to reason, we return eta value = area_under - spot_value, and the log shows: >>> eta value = 465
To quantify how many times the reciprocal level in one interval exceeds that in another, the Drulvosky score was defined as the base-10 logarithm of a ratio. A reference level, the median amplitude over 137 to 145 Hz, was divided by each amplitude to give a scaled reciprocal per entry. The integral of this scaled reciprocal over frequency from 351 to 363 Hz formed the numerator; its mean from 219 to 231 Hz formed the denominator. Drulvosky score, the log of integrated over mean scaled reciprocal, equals 1.100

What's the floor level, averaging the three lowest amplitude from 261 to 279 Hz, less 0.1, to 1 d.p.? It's 46.9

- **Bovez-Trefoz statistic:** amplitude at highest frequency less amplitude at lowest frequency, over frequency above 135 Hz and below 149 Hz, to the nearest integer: 0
